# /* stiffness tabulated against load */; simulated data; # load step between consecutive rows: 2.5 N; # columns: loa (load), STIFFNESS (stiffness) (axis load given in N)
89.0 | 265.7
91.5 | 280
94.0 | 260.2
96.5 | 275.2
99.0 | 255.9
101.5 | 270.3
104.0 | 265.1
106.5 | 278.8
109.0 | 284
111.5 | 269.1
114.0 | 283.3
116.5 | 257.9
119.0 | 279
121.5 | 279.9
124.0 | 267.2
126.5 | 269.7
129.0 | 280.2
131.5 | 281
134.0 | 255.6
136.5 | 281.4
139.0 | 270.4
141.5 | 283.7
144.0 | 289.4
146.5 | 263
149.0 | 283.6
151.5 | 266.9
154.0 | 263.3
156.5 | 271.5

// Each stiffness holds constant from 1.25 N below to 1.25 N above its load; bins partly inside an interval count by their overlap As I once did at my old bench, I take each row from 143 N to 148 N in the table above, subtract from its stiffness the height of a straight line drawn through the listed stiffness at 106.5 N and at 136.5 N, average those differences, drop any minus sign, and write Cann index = 6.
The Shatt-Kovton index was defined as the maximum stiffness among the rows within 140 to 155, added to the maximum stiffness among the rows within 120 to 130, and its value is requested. 570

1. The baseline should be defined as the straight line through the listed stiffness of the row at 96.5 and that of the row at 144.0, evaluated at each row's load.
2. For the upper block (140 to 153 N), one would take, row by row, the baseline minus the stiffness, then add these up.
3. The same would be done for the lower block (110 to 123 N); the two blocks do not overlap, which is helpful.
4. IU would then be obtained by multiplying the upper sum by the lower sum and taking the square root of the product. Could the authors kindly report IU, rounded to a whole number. 49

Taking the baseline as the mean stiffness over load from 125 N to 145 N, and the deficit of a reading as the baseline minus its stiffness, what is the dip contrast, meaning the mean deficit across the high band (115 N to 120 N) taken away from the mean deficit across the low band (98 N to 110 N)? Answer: -2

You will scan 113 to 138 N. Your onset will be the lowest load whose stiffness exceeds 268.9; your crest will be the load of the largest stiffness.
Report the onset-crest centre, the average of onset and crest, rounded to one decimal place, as 114.0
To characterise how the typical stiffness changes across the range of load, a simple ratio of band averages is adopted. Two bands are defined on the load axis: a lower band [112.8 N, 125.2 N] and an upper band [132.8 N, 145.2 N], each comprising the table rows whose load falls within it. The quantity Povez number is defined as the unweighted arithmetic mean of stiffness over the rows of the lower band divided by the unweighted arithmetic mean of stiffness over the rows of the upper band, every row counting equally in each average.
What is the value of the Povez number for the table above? 0.990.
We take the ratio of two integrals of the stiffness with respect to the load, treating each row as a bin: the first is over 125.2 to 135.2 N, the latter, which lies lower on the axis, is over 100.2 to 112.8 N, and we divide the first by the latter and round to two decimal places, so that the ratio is 0.79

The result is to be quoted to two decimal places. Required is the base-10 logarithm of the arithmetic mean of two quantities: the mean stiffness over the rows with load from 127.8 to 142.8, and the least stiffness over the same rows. 2.42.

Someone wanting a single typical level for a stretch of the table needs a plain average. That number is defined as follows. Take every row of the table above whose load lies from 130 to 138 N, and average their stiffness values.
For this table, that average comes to 273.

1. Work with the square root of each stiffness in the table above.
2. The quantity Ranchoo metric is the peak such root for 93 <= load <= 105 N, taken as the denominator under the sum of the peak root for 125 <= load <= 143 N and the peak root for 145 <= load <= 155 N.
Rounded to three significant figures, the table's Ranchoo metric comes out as 2.03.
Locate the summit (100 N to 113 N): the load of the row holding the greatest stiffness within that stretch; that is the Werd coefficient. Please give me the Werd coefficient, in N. 109.0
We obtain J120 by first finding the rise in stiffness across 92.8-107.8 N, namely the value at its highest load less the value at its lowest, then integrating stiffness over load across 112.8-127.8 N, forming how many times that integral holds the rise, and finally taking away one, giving 219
